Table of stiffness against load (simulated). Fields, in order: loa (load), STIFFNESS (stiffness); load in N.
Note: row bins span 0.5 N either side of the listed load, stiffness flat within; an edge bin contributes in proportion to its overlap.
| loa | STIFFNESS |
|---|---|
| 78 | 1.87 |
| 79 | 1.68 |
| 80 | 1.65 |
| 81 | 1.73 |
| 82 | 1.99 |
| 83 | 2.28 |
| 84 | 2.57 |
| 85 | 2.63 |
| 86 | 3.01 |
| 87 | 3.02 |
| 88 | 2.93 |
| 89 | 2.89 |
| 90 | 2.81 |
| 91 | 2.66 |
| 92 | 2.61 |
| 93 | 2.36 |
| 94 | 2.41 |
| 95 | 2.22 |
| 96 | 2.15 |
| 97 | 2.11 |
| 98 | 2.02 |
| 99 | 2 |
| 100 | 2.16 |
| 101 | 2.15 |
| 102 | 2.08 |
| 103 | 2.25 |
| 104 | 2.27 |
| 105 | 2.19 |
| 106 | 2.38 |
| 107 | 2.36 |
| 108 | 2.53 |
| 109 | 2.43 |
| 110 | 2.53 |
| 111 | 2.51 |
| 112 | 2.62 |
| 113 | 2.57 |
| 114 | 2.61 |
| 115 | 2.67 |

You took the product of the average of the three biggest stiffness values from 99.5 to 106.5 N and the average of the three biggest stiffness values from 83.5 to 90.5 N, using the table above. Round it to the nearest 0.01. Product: 6.87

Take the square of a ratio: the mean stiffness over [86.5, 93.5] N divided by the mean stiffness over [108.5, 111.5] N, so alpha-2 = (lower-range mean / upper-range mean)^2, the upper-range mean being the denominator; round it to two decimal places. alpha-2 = 1.22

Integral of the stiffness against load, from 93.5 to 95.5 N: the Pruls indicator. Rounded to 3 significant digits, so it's 4.63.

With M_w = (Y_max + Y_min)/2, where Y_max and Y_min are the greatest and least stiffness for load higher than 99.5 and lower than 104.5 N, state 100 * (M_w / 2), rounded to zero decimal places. 109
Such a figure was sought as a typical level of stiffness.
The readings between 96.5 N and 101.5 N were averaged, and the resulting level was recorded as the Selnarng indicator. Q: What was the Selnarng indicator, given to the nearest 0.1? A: 2.1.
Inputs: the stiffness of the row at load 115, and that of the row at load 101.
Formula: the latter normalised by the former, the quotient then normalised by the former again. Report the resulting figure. 0.30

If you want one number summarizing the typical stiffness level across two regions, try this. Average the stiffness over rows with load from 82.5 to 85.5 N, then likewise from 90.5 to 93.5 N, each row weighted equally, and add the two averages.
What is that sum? 5.04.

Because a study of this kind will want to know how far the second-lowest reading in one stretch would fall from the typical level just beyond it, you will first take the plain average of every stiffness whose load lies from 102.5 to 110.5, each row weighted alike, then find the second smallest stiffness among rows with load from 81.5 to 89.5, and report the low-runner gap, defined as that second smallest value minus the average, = -0.1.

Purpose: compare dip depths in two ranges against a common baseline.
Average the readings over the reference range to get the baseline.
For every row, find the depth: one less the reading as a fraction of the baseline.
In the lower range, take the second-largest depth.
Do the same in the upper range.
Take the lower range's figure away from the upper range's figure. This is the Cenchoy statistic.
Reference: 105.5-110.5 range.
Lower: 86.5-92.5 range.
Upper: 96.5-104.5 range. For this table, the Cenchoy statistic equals 0.3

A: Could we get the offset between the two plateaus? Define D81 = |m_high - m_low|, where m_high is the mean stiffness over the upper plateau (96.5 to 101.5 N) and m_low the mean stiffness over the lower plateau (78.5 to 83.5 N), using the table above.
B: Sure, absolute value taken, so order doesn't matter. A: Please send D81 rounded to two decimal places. 0.22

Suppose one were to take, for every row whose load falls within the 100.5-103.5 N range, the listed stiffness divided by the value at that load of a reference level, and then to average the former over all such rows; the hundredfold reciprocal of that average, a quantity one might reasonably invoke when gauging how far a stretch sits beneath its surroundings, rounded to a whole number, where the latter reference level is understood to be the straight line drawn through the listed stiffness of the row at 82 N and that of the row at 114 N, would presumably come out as 110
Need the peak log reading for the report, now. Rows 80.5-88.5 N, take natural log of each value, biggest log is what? 1.11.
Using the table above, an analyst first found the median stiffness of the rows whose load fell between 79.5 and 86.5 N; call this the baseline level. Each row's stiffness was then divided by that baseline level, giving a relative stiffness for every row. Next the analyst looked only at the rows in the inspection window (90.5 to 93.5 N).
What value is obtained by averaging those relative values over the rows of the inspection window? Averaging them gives 1.12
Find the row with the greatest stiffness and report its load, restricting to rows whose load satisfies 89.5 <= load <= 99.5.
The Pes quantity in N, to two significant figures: 90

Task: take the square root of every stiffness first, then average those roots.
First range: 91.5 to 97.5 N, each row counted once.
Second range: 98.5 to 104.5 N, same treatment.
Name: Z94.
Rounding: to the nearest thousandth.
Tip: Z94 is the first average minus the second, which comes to 0.052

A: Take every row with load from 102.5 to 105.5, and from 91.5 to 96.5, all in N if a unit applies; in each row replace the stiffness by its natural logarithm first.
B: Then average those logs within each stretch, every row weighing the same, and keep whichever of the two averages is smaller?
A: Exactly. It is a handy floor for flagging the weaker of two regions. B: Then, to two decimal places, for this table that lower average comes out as 0.80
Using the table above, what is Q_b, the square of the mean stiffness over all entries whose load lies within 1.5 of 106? 5.3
